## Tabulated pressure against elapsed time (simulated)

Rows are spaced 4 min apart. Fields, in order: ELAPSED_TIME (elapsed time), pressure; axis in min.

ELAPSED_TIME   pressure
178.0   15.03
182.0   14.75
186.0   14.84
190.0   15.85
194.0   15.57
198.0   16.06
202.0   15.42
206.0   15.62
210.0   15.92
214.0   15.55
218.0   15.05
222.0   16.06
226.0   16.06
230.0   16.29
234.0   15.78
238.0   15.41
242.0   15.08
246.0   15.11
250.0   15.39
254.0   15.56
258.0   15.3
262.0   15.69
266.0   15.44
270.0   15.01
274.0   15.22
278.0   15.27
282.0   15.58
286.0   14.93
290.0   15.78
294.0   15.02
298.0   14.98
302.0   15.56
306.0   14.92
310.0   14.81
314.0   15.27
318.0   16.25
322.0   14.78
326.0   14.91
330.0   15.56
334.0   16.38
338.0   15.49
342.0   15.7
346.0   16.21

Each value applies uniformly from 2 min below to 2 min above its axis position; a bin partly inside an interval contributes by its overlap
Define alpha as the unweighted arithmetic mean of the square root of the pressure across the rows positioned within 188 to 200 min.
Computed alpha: 3.98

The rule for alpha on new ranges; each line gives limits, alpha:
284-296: 3.90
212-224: 3.94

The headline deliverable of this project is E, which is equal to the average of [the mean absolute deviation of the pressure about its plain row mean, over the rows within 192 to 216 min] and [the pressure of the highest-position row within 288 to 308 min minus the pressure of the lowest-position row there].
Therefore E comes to -0.3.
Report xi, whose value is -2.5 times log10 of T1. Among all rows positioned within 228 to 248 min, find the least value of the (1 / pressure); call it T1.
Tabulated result 3.03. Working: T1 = 0.0614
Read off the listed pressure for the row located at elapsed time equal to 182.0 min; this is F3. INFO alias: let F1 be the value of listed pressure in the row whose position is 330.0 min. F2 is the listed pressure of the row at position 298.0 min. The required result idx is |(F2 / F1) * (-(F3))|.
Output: 14.2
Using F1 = 15.56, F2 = 14.98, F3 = 14.75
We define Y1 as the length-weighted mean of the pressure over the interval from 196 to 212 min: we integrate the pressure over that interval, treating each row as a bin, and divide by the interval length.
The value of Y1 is 15.8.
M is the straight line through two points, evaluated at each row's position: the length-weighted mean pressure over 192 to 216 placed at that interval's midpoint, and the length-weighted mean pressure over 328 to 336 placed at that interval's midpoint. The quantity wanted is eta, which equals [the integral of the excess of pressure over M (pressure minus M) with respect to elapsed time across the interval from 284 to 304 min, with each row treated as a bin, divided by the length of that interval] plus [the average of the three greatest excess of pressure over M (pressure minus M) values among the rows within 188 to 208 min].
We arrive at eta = -0.47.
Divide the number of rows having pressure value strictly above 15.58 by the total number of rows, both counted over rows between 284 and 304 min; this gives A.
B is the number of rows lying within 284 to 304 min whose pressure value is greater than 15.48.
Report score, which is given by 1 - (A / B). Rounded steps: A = 0.20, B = 2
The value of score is 0.900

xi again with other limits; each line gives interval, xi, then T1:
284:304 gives 3.00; 0.0634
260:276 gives 2.99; 0.0637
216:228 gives 3.01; 0.0623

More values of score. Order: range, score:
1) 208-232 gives 0.867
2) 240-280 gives 0.950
